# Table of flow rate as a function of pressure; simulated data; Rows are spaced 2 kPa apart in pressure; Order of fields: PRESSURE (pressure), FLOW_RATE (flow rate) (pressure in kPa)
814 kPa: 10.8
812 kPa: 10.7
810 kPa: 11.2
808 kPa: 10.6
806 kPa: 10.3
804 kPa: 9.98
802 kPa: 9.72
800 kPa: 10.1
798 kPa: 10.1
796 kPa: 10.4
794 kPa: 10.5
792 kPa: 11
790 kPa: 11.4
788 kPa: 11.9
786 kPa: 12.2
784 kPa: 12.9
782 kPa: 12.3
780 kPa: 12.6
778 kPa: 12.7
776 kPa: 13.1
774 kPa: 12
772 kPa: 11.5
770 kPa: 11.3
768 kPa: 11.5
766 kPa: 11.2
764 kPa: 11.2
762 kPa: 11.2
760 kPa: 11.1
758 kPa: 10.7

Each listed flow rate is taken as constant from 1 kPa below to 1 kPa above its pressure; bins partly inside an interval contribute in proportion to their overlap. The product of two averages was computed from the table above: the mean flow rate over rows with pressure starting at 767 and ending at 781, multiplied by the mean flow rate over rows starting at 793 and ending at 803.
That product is 123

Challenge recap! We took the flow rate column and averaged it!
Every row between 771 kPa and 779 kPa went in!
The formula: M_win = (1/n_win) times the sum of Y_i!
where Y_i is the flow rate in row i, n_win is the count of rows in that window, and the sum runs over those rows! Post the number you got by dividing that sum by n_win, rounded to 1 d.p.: 12.3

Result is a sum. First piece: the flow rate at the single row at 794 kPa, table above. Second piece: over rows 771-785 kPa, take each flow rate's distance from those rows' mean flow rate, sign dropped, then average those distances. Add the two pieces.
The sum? 10.9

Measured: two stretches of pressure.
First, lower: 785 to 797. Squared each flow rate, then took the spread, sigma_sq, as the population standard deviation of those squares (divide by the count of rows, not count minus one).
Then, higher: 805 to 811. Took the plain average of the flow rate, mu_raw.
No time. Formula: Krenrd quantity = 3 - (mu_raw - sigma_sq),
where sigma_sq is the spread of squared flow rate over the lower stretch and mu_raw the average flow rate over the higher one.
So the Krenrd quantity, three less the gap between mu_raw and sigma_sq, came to 7.4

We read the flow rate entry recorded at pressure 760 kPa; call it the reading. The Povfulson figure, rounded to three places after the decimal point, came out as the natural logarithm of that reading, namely 2.407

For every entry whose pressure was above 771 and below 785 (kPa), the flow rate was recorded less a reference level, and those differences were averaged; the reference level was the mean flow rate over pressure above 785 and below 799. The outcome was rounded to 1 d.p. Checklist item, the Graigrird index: 1.4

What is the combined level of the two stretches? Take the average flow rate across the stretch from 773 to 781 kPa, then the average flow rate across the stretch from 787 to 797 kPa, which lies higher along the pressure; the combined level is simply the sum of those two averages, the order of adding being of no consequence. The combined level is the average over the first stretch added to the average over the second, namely 23.6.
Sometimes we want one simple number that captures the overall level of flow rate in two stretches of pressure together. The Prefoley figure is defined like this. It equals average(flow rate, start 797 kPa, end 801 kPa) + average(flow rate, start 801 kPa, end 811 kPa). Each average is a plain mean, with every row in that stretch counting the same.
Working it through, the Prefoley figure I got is 20.5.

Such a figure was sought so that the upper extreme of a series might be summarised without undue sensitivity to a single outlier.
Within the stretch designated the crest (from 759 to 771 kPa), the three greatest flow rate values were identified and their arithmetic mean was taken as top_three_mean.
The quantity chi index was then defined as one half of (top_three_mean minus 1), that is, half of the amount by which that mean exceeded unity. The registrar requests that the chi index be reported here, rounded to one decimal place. 5.2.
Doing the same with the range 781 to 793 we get 5.7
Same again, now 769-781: 5.9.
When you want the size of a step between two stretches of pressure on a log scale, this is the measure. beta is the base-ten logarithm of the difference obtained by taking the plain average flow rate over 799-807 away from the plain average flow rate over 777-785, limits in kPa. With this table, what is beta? 0.41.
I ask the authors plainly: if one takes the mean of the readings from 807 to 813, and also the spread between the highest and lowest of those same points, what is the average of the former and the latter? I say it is 5.72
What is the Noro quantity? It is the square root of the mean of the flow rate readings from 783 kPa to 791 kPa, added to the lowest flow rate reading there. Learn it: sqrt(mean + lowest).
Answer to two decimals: 4.85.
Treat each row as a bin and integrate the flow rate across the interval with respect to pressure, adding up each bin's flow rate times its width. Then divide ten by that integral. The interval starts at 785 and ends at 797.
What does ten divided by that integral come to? 0.074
